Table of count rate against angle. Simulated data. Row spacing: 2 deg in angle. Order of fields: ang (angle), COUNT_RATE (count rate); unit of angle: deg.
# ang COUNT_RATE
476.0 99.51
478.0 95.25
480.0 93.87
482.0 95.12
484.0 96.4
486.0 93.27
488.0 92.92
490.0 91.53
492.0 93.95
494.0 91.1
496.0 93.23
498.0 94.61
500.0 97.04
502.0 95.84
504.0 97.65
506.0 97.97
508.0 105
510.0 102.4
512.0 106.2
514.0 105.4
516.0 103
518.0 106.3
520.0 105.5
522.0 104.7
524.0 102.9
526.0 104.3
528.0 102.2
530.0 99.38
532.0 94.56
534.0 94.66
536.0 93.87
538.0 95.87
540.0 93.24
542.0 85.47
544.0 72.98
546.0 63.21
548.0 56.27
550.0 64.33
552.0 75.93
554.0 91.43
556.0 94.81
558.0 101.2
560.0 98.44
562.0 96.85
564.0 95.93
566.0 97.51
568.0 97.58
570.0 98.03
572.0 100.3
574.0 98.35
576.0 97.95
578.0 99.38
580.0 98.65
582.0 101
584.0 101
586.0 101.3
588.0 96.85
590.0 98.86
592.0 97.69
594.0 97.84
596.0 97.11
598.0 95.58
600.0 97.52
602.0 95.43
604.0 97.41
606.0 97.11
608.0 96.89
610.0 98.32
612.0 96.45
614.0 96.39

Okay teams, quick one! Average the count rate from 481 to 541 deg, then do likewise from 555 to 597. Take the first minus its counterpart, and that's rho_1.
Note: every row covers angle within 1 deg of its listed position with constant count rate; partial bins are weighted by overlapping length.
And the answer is 0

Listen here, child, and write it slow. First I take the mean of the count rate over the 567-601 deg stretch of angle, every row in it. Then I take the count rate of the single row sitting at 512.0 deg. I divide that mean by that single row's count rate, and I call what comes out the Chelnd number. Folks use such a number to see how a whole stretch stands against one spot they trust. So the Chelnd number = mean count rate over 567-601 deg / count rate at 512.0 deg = 0.93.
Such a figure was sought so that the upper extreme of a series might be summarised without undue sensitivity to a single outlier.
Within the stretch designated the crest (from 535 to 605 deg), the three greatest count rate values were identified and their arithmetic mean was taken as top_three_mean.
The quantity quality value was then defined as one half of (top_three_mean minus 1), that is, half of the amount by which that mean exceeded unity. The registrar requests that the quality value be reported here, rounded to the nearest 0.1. 50.1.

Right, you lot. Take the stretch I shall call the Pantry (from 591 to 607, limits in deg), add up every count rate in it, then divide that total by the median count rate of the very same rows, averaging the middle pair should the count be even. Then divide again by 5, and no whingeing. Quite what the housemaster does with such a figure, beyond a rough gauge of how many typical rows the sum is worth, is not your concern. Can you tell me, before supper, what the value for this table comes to 1.60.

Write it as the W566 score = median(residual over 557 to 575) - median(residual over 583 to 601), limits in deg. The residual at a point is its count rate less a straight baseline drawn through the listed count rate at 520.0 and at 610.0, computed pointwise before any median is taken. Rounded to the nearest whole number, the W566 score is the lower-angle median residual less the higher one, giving -2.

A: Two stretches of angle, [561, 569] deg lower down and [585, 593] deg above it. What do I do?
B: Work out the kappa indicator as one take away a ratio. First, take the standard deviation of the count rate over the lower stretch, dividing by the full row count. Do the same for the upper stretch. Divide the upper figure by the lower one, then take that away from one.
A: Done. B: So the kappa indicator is -1.5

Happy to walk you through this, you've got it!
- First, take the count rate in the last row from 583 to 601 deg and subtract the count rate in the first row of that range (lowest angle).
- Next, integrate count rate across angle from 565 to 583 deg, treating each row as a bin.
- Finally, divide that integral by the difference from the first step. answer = -511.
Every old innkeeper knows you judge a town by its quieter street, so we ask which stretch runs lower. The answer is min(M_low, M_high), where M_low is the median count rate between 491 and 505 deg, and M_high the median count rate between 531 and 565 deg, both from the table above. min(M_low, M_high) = 93.9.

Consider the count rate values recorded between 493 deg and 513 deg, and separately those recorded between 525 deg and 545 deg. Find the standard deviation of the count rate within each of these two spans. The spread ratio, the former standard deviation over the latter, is 0.6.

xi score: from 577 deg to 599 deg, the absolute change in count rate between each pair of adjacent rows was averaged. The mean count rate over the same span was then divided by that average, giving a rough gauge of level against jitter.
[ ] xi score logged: 74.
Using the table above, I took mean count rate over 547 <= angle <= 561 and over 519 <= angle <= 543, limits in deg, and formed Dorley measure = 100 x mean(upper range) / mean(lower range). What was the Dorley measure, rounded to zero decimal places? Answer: 85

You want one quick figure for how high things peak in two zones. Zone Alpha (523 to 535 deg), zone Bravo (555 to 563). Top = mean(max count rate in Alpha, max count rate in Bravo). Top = 103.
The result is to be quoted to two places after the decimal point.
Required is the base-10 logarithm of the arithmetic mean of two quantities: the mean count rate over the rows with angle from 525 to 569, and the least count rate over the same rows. 1.86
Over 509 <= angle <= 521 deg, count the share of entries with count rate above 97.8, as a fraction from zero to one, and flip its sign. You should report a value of -1.0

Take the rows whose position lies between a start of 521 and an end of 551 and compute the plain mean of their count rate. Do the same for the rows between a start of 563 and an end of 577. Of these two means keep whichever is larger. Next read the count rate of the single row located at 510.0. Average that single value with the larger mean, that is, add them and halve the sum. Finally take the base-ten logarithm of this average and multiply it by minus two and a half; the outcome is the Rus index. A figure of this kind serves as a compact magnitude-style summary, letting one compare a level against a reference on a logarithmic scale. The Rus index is -5.00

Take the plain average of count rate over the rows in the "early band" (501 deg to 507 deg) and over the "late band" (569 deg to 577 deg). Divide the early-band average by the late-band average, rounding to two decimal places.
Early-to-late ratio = 0.98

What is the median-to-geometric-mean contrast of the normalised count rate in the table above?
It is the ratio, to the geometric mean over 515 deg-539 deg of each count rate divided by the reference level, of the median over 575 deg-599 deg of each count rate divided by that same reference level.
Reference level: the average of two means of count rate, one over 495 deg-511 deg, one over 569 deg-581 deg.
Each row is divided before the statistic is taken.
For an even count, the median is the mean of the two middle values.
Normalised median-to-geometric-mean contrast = 0.98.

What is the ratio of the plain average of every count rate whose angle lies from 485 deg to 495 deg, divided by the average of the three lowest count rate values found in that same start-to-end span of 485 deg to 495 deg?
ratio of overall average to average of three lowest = 1.01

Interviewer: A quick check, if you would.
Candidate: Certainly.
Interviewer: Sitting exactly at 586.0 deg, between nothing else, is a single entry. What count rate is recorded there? 101.3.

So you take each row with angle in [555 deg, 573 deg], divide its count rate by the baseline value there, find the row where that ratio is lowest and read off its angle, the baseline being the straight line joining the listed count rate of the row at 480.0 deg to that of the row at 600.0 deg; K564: 556.0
